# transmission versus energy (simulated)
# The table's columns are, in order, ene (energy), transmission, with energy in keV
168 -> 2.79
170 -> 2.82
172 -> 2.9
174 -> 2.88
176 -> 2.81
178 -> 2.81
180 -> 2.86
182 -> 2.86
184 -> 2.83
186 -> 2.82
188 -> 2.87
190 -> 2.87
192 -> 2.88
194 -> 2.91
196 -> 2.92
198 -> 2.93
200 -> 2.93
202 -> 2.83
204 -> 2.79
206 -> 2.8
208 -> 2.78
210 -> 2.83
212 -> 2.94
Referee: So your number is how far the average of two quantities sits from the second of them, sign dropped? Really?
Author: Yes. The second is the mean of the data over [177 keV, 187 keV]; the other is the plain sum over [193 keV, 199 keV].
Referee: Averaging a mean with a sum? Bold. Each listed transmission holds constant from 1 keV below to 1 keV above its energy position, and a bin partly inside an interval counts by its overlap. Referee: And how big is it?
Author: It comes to 3.0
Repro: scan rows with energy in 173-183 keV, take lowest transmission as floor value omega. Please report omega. 2.81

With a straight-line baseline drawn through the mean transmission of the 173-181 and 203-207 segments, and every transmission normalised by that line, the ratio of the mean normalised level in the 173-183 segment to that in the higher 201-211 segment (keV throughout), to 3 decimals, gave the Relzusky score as 0.997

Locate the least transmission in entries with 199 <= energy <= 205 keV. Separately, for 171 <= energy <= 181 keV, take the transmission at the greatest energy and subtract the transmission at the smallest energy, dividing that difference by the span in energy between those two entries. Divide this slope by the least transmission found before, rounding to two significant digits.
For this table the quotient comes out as -0.0018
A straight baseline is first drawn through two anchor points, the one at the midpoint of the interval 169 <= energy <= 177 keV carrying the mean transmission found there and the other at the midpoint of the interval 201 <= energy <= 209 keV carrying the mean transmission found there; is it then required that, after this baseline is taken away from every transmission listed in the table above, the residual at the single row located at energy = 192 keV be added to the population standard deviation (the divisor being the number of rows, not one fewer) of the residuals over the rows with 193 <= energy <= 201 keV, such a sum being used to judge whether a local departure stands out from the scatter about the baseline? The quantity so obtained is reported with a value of 0.070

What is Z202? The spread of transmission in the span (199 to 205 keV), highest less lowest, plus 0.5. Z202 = 0.640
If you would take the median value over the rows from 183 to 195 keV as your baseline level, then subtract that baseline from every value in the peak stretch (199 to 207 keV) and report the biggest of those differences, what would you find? 0.060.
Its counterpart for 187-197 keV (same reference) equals 0.050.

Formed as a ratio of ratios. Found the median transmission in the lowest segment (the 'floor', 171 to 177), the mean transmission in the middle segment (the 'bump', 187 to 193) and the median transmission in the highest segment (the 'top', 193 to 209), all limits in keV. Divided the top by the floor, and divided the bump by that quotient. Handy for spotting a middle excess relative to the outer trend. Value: 2.88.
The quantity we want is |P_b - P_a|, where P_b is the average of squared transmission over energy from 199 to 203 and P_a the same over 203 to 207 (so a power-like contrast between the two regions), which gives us 0.5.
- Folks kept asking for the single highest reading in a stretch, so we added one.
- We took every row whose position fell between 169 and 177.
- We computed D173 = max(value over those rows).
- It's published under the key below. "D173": 2.9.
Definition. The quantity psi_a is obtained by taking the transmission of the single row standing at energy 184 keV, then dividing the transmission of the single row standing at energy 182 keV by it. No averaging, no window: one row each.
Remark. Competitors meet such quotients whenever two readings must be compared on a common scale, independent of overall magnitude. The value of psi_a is 1.011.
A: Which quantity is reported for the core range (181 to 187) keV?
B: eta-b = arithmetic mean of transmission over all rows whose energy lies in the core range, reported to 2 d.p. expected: 2.84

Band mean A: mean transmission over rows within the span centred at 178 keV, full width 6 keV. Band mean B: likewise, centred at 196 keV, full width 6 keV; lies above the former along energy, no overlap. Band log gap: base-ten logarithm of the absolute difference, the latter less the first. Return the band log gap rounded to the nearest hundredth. -1.03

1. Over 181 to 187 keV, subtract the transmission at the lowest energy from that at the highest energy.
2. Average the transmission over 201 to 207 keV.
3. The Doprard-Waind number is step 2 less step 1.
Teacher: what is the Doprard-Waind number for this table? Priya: 2.85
